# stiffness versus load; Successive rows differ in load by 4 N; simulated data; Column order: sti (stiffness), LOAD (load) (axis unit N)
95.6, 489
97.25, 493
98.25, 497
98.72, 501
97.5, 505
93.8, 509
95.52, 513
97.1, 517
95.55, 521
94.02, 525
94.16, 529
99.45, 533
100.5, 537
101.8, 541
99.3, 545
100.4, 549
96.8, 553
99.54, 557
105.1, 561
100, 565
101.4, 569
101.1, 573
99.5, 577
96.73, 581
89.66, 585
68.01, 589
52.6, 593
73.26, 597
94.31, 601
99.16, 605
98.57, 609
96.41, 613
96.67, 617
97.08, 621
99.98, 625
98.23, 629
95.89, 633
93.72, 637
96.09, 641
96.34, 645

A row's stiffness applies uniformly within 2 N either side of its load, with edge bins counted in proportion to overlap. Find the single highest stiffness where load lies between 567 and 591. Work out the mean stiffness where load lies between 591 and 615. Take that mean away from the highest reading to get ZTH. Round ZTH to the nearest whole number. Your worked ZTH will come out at 16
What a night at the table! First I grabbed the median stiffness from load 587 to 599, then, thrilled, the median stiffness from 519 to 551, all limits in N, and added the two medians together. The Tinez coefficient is 167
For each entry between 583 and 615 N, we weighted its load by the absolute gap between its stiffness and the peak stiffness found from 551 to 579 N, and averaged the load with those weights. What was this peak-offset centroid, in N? 594.7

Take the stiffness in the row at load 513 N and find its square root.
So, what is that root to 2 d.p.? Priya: 9.77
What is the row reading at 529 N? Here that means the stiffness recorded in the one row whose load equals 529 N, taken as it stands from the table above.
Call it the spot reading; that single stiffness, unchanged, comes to 94.16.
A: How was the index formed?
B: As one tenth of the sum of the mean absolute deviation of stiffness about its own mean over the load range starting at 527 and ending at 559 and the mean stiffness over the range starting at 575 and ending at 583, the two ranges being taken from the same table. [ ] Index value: 10.0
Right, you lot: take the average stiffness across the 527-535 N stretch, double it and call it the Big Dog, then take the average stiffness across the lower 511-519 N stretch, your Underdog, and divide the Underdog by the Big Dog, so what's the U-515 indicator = 0.50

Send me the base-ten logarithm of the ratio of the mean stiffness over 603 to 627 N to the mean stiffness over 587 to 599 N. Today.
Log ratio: 0.181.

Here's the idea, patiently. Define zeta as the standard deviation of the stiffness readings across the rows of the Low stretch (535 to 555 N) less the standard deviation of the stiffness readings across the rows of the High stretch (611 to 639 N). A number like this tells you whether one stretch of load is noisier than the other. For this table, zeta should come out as -0.1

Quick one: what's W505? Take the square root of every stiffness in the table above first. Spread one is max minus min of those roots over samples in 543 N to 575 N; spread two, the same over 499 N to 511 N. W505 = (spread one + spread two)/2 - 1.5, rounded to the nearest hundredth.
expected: -1.17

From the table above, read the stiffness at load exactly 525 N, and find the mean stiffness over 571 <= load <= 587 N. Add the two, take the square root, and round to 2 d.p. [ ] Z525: 13.81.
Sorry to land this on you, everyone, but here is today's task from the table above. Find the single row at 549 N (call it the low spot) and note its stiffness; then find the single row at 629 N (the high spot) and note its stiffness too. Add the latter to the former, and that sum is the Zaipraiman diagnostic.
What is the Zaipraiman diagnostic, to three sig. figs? 199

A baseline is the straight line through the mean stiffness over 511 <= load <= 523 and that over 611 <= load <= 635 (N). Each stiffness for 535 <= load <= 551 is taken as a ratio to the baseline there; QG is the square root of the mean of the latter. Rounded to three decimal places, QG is 1.021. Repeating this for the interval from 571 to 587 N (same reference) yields 1.000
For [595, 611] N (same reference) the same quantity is 0.970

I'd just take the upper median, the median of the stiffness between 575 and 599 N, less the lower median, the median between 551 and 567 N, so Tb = -18.3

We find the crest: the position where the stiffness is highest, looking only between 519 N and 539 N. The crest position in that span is 537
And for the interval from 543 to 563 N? 561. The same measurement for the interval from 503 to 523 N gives 505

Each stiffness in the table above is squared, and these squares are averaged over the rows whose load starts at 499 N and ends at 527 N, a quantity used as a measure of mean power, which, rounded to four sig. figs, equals 9225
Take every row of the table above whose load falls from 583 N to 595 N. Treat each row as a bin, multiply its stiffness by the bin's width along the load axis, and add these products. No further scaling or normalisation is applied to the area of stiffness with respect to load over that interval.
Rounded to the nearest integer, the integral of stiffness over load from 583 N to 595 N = 841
